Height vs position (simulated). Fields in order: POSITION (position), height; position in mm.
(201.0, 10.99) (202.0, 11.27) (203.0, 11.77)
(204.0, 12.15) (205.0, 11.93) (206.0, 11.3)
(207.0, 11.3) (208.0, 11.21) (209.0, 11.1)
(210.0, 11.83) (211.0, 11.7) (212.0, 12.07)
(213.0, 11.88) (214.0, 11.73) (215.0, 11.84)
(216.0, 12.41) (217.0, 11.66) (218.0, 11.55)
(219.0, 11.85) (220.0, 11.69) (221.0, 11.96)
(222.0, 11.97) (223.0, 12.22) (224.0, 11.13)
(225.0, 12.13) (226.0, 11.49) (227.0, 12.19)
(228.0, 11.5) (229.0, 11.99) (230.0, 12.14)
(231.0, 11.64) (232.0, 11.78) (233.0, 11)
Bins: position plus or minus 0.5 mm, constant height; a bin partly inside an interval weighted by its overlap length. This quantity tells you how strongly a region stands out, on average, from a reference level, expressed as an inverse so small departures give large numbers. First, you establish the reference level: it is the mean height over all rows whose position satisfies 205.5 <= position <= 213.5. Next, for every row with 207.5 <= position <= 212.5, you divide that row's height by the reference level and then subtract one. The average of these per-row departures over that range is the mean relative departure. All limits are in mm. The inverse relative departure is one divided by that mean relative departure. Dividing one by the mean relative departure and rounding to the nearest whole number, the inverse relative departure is 347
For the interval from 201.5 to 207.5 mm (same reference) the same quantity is 162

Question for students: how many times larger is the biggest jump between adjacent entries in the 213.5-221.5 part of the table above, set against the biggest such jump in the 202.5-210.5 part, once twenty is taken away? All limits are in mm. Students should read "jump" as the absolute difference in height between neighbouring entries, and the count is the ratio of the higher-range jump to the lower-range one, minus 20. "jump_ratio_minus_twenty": -19.0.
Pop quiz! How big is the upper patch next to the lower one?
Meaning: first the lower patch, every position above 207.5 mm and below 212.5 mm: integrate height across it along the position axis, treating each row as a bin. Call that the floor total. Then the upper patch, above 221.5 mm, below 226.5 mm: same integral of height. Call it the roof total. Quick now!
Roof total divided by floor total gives 1.018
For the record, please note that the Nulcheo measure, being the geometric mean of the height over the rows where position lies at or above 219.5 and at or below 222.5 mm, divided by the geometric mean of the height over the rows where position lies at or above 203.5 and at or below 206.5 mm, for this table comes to 1.01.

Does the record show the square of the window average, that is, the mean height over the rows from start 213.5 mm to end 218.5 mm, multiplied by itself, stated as 140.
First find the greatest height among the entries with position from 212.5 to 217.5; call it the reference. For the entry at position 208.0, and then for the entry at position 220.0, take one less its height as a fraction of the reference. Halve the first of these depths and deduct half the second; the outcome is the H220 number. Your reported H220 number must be 0.019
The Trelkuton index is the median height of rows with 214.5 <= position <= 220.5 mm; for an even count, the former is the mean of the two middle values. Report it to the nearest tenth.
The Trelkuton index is 11.8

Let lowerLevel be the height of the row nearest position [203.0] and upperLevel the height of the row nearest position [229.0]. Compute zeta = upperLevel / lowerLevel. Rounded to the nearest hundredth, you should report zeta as 1.02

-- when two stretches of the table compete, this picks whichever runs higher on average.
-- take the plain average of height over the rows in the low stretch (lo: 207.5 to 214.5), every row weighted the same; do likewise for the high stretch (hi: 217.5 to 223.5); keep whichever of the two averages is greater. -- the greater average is 11.87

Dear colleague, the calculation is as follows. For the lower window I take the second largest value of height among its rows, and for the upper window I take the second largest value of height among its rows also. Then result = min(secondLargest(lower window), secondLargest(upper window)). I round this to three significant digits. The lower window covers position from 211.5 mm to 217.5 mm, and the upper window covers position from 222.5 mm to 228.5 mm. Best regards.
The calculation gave 12.1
